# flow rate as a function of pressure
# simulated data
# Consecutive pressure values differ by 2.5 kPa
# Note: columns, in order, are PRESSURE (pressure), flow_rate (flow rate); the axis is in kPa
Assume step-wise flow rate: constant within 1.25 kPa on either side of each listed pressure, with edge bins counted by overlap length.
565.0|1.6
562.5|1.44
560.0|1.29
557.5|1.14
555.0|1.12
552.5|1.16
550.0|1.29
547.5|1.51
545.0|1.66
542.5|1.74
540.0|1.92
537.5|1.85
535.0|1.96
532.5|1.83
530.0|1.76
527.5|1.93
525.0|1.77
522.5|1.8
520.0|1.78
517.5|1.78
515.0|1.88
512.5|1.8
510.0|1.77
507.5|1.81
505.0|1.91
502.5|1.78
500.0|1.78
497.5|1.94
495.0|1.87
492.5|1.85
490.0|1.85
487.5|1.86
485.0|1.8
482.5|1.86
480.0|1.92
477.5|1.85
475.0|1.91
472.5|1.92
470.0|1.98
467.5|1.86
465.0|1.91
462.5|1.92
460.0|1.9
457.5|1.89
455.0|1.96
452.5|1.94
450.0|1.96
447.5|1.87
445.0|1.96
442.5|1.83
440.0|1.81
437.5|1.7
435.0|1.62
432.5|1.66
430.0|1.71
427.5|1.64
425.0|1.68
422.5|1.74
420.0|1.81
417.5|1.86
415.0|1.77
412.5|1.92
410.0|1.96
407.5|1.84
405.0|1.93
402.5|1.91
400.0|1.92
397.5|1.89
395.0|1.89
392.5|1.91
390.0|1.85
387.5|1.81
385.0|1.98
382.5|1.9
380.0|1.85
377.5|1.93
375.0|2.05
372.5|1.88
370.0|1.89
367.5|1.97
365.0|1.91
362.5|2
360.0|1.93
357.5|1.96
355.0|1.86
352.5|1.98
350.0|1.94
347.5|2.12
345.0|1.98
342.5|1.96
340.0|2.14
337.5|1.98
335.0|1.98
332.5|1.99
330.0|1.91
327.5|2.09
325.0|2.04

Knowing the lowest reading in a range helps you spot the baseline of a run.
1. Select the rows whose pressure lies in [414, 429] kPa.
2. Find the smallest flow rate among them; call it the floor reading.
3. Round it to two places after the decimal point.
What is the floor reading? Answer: 1.64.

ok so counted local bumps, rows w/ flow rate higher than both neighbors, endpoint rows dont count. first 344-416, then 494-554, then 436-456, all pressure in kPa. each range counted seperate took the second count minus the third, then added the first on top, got 16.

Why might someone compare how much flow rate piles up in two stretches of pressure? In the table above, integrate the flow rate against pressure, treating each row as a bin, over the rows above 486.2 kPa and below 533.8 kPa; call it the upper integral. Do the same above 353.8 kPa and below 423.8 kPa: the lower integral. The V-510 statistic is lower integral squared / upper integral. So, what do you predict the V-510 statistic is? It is 203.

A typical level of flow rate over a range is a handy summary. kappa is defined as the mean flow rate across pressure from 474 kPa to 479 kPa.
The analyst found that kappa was 1.88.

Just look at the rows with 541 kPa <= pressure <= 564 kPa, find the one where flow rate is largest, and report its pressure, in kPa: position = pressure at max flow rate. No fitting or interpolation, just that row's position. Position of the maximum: 542.5 kPa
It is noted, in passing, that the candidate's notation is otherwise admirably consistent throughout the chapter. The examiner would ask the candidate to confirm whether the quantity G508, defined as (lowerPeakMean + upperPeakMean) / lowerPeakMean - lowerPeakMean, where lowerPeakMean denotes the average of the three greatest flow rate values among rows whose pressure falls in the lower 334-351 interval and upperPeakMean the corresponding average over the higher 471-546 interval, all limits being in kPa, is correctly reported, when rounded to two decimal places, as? -0.15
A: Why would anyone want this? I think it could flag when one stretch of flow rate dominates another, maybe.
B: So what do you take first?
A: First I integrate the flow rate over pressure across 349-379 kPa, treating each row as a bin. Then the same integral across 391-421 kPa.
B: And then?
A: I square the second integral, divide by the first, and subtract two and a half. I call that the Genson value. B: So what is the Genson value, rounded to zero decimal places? 52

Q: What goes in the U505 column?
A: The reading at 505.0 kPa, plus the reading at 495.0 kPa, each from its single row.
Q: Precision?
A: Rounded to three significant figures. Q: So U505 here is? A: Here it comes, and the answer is 3.78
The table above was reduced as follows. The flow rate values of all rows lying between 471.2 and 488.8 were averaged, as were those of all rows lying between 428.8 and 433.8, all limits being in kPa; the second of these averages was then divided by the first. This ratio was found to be 0.90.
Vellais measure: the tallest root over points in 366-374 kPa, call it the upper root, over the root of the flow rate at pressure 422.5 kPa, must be 1.064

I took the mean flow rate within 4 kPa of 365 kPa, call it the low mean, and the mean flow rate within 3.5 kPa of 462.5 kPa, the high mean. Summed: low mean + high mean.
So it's 3.87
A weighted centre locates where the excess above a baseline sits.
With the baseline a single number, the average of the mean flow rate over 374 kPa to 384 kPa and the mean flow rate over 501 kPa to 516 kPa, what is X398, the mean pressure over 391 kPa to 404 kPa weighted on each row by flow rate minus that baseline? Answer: 398.1 kPa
